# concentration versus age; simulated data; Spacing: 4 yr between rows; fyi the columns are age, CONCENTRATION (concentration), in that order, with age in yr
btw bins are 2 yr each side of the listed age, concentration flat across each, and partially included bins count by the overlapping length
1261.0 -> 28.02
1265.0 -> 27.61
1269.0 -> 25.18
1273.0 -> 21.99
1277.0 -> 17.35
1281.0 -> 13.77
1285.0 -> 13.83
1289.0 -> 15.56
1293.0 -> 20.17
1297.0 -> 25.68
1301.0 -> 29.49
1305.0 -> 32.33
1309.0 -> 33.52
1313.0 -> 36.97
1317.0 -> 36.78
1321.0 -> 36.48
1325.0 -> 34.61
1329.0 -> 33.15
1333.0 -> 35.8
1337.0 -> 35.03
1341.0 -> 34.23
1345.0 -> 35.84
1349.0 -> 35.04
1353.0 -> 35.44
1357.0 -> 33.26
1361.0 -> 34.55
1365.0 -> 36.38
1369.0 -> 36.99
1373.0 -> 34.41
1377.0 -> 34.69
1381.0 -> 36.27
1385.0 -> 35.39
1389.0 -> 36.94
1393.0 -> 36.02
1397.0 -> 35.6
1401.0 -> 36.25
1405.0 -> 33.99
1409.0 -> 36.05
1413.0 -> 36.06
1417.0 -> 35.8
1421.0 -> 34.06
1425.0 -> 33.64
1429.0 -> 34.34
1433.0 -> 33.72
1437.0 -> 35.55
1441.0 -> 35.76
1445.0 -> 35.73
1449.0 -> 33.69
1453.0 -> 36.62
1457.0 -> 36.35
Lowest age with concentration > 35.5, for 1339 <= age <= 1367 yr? 1345.0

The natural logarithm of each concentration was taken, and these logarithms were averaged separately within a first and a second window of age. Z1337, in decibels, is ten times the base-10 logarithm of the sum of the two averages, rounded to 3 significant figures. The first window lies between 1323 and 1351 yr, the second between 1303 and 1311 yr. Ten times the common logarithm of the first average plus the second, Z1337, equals 8.48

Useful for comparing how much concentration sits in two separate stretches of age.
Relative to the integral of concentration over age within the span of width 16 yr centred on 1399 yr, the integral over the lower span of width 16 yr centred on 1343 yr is 1.0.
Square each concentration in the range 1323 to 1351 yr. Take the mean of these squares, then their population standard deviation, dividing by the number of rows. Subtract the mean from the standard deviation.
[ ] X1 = -1153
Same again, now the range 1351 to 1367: -1140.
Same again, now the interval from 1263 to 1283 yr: -265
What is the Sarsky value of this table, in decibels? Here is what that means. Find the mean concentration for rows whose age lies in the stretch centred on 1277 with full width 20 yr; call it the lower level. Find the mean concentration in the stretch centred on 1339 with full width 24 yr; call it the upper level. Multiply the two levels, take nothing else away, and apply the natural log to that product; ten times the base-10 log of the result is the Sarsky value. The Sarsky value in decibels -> 8.1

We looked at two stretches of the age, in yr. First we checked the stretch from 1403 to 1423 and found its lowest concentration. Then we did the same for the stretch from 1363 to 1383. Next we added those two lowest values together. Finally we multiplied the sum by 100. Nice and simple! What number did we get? 6840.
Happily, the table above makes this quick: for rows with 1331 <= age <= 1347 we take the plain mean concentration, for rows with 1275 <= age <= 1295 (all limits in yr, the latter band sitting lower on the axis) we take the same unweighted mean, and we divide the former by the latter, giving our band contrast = 2.18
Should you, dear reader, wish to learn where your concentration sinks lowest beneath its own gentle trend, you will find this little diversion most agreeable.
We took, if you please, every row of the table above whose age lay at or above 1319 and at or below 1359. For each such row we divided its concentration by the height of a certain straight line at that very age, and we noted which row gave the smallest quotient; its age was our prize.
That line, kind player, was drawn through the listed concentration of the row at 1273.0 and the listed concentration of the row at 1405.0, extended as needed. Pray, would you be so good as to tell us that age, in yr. 1357.0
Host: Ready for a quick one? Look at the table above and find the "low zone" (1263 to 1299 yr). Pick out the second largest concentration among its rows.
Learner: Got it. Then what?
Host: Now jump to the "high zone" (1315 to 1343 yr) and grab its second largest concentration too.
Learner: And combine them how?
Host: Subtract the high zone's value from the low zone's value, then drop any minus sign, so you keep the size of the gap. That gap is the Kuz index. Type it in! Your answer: 11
